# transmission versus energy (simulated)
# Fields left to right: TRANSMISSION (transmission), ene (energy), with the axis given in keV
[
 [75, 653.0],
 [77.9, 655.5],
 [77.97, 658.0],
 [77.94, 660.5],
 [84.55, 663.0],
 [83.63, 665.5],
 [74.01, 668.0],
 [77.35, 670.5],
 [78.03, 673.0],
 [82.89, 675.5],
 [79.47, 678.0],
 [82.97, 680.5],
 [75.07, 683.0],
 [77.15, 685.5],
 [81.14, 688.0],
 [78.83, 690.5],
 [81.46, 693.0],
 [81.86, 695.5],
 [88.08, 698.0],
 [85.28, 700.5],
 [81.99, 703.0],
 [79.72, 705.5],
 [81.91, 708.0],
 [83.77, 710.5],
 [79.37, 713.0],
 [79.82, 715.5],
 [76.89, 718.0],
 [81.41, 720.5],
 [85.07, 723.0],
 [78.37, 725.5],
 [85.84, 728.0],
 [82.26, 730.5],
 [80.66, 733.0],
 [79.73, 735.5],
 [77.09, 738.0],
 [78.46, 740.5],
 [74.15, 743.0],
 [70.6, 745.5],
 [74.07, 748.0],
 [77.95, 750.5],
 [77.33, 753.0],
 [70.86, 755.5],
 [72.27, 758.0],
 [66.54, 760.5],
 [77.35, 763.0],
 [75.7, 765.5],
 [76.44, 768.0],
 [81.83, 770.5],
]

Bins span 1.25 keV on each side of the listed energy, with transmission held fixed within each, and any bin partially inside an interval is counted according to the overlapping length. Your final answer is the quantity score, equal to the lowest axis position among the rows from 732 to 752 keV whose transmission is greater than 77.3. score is 733.0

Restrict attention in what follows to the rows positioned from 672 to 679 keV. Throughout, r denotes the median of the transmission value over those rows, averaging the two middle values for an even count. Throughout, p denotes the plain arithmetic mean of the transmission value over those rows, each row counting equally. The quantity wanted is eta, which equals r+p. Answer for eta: 160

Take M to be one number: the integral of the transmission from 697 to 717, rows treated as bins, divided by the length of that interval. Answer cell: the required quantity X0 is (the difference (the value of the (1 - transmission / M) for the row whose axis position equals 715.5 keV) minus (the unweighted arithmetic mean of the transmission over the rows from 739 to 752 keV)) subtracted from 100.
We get 175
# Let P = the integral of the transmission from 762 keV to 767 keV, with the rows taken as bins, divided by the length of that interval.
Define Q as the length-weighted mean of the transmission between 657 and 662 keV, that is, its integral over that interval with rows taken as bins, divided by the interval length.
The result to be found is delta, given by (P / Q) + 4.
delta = 4.977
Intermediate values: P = 76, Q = 78.3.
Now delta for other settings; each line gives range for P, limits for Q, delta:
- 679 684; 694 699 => 4.936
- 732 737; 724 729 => 4.975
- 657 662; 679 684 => 4.988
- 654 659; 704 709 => 4.962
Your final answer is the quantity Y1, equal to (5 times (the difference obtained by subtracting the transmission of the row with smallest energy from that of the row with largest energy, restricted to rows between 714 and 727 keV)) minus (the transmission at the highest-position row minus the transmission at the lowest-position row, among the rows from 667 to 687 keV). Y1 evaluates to -10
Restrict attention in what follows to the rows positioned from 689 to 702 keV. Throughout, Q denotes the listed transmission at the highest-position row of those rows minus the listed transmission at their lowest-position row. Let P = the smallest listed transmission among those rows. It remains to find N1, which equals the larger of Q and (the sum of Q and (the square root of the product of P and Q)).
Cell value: 29.0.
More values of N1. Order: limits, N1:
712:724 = 26.6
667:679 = 25.6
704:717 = 2.9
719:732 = 9.0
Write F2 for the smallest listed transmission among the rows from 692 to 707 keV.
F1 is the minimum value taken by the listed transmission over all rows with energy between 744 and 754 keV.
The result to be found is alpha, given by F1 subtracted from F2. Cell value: 9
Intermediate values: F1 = 70.6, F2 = 79.72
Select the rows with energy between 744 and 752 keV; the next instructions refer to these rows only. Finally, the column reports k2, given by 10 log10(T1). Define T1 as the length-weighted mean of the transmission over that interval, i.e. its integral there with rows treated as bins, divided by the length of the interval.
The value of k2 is 18.7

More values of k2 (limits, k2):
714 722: 19.0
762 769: 18.8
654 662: 18.9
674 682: 19.1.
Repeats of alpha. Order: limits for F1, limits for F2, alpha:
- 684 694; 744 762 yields -11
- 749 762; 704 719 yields 10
